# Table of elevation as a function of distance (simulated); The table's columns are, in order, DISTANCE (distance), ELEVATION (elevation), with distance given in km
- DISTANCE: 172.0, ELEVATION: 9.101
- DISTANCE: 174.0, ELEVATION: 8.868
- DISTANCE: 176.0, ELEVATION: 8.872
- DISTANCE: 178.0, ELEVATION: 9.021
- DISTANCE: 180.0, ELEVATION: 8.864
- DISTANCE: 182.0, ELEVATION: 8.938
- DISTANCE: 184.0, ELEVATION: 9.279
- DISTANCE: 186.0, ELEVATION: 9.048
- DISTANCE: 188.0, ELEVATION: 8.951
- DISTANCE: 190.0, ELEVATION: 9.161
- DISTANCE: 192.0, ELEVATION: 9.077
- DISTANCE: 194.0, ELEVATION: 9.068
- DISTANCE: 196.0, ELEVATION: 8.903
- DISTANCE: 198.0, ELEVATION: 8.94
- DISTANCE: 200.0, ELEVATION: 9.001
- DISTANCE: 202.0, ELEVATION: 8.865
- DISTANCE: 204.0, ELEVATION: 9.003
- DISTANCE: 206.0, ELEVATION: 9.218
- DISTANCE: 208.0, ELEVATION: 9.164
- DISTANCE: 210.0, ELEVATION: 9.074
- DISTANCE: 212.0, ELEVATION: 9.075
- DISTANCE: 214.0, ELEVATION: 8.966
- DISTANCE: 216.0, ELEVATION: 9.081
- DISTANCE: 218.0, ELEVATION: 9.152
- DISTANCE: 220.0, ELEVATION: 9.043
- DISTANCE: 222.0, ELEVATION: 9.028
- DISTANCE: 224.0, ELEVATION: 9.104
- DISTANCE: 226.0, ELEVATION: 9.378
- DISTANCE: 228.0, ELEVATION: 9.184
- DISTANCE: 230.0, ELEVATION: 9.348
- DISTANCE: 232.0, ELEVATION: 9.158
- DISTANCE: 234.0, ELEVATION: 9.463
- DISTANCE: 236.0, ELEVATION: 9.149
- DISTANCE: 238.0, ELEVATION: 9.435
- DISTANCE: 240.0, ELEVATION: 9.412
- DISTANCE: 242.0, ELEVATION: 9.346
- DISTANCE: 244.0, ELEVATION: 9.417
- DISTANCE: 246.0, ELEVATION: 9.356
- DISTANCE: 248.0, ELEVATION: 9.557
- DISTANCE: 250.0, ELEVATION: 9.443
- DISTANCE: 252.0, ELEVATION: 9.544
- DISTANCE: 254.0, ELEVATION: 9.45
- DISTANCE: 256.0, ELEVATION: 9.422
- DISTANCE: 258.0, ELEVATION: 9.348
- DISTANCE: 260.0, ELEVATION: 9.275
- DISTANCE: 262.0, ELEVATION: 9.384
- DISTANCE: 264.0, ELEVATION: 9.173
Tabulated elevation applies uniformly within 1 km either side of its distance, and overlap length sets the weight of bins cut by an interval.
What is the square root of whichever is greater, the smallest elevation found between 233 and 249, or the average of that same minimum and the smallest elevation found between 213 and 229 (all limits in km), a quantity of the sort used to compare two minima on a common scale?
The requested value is 3.02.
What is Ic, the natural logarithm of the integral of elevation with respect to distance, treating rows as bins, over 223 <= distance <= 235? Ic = 4.7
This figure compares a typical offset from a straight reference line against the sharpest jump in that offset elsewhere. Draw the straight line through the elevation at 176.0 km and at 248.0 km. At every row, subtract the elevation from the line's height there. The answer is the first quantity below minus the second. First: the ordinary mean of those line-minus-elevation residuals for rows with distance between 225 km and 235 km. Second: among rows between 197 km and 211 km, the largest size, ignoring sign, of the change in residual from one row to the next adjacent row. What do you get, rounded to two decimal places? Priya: -0.12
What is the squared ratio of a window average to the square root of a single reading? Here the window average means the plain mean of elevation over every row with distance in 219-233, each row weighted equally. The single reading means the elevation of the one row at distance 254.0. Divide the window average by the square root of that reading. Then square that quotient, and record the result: 8.91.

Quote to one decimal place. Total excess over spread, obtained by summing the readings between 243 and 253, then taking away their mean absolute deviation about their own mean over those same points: 47.2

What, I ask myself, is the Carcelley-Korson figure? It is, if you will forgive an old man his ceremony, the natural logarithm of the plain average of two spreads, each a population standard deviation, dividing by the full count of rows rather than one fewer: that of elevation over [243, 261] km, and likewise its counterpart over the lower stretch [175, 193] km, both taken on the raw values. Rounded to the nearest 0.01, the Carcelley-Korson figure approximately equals -2.23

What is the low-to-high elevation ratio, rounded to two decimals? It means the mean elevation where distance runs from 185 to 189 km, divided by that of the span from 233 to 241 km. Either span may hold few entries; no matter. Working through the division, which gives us 0.96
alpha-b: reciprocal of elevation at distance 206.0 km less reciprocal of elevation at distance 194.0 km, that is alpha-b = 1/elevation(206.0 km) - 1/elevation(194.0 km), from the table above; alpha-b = -0.0018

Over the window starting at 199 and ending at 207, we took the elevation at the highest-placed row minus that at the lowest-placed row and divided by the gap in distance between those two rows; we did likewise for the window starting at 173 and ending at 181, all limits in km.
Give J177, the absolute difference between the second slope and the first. 0.037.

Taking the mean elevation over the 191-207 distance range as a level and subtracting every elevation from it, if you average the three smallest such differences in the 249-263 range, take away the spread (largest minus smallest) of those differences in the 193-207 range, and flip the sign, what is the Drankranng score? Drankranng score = 0.82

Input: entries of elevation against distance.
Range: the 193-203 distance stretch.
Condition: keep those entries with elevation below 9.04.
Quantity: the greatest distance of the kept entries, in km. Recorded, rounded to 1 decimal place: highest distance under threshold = 202.0 km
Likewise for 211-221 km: 214.0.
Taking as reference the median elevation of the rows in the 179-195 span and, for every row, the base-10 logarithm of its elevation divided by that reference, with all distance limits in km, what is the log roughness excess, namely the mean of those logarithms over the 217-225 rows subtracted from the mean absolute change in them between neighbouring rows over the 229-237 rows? 0.011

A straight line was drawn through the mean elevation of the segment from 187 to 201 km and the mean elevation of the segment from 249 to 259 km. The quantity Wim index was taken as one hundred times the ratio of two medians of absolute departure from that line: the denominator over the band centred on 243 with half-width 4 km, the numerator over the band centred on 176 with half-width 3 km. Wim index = 38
